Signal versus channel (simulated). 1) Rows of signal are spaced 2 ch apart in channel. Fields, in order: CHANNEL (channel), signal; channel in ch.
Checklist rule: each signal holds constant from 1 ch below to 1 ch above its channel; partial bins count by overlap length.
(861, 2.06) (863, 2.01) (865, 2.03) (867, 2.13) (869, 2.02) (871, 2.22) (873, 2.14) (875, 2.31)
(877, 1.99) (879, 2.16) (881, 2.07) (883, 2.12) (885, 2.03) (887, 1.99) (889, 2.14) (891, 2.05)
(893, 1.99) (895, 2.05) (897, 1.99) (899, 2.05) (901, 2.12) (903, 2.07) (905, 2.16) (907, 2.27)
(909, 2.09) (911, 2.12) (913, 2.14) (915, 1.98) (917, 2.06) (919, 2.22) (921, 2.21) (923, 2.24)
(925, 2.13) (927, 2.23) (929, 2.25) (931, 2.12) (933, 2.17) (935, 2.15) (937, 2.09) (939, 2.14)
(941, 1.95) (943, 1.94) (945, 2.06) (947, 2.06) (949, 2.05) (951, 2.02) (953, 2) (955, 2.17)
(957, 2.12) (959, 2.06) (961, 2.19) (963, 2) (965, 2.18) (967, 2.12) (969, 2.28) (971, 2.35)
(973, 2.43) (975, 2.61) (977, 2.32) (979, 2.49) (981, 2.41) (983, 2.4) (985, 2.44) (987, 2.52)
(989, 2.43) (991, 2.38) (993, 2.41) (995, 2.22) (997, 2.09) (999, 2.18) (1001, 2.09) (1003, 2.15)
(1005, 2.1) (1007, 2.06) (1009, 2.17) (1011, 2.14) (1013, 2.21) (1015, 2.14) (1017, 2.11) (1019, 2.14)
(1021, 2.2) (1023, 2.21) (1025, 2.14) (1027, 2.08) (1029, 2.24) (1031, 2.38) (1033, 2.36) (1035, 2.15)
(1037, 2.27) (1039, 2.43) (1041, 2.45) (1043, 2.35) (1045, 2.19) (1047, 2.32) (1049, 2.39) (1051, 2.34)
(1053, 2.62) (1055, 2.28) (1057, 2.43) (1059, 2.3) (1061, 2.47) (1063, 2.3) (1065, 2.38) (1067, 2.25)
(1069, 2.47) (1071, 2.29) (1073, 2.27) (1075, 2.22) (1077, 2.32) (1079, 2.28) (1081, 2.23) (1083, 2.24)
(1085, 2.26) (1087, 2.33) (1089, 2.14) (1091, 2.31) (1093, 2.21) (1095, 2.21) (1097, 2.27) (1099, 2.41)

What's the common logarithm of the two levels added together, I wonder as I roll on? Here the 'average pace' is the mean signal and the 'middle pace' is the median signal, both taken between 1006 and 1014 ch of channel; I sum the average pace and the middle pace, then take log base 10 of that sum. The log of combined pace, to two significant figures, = 0.63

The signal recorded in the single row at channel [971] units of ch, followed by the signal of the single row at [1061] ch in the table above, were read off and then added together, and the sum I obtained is 4.8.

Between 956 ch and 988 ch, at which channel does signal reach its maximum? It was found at 975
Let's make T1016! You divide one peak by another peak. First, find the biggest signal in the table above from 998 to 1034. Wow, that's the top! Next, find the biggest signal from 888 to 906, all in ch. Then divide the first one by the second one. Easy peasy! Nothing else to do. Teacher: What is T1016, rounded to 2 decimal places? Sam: 1.10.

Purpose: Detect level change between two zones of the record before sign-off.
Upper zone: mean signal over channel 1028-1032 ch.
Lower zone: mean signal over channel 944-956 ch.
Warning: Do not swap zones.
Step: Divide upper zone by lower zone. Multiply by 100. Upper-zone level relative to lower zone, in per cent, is 112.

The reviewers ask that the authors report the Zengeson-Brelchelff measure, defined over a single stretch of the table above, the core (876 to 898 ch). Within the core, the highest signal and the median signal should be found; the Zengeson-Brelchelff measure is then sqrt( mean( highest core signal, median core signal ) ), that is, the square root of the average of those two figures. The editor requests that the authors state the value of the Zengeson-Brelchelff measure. 1.45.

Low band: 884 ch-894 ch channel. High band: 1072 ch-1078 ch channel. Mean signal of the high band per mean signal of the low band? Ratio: 1.11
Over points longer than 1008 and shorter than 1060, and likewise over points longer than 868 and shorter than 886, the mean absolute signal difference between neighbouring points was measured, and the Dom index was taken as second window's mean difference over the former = 1.4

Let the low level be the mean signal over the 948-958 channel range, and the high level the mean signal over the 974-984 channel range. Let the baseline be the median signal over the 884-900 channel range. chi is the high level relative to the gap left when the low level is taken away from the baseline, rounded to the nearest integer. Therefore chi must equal -76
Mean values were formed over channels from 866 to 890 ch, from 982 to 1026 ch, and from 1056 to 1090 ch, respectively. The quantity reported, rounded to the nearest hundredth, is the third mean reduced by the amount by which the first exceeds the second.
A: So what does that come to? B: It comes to 2.42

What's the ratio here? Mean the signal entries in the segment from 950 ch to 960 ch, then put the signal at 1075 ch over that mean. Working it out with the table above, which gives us 1.07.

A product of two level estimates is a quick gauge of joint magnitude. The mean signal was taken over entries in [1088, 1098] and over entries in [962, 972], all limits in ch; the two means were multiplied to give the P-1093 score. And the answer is 4.9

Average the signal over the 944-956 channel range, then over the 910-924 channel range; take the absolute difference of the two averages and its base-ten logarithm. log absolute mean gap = -1.1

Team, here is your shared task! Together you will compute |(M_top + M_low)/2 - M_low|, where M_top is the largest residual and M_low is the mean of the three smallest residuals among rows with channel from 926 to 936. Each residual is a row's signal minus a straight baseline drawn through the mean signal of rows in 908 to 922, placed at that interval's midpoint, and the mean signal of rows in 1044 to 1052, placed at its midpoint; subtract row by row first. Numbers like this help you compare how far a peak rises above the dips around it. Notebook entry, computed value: 0.055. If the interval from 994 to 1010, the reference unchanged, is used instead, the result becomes 0.075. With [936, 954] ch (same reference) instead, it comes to 0.093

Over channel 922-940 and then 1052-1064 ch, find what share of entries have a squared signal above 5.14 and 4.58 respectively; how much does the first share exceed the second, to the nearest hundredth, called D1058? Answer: -1.00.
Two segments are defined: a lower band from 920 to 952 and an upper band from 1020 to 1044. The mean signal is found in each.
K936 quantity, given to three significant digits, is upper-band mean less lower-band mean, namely 0.159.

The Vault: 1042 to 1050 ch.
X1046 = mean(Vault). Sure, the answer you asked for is 2.31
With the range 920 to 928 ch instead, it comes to 2.20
